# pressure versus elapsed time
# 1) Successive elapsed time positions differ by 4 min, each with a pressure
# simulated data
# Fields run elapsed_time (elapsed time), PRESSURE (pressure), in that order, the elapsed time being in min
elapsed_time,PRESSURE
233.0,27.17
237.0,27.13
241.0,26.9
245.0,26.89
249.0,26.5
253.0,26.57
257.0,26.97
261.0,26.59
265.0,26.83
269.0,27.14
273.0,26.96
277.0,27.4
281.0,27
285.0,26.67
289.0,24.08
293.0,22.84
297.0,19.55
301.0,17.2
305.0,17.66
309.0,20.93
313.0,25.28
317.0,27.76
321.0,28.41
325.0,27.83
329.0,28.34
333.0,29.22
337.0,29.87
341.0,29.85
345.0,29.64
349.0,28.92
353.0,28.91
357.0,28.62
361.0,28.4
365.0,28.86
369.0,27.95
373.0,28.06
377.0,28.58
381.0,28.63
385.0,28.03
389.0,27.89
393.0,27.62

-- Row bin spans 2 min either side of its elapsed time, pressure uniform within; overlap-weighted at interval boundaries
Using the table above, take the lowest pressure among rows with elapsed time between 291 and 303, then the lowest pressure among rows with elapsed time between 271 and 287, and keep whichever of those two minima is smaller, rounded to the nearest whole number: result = 17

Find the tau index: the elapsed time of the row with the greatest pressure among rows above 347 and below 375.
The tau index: 349.0 min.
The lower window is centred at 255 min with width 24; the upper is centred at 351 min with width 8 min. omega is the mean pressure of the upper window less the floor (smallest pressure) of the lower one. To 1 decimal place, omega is 2.4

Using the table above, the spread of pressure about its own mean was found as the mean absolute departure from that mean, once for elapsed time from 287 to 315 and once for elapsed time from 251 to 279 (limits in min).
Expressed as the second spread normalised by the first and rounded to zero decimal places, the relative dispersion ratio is 0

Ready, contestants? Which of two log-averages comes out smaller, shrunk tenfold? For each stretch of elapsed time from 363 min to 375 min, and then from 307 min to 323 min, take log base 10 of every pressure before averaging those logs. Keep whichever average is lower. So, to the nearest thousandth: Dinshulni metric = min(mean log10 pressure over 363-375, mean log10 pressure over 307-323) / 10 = 0.141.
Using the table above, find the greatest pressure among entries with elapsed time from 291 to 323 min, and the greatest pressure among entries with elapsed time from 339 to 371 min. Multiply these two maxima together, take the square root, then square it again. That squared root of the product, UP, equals 848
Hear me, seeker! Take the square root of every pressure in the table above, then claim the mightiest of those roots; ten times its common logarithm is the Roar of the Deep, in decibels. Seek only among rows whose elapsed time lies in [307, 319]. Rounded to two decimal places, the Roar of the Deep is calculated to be 7.22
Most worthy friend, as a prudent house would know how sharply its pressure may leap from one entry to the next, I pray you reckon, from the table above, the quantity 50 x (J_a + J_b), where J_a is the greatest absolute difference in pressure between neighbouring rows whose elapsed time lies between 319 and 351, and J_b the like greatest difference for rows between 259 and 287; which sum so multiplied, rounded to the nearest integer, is 66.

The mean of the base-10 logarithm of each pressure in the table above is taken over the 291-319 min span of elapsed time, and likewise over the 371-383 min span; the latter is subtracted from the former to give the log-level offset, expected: -0.13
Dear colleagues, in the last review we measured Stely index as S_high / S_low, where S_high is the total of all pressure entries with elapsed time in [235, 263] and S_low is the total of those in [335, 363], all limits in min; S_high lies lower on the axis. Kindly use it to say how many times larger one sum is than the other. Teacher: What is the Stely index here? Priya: 0.92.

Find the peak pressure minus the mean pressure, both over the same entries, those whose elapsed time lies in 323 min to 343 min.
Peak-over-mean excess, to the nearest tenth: 0.8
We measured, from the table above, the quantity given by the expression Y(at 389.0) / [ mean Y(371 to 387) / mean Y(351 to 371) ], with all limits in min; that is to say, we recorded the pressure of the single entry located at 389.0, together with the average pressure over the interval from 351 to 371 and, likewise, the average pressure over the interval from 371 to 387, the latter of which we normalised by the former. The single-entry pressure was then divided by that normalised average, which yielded 28.1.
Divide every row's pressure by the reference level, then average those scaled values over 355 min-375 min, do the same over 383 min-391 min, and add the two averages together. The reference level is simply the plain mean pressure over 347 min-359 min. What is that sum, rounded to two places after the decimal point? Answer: 1.96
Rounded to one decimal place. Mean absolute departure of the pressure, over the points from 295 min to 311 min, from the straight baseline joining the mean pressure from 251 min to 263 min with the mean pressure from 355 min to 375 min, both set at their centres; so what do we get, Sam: 8.6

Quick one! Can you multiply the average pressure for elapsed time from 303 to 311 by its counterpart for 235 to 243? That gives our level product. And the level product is 521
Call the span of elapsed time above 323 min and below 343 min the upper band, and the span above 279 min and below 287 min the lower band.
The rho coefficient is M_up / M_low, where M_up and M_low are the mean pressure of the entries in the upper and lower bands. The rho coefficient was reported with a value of 1.08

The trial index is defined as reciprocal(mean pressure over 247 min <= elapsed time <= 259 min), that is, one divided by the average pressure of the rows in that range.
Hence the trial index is 0.0375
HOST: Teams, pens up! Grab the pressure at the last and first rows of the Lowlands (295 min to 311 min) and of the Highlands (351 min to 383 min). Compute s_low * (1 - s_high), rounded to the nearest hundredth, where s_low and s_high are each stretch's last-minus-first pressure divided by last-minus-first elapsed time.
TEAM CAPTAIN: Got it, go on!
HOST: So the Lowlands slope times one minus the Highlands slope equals 0.12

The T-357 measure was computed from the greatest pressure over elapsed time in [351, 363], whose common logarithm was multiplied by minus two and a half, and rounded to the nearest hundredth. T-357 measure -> -3.65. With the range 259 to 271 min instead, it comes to -3.58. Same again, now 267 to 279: -3.59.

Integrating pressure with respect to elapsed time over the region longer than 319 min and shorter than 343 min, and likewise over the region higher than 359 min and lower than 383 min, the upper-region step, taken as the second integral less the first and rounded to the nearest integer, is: -12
